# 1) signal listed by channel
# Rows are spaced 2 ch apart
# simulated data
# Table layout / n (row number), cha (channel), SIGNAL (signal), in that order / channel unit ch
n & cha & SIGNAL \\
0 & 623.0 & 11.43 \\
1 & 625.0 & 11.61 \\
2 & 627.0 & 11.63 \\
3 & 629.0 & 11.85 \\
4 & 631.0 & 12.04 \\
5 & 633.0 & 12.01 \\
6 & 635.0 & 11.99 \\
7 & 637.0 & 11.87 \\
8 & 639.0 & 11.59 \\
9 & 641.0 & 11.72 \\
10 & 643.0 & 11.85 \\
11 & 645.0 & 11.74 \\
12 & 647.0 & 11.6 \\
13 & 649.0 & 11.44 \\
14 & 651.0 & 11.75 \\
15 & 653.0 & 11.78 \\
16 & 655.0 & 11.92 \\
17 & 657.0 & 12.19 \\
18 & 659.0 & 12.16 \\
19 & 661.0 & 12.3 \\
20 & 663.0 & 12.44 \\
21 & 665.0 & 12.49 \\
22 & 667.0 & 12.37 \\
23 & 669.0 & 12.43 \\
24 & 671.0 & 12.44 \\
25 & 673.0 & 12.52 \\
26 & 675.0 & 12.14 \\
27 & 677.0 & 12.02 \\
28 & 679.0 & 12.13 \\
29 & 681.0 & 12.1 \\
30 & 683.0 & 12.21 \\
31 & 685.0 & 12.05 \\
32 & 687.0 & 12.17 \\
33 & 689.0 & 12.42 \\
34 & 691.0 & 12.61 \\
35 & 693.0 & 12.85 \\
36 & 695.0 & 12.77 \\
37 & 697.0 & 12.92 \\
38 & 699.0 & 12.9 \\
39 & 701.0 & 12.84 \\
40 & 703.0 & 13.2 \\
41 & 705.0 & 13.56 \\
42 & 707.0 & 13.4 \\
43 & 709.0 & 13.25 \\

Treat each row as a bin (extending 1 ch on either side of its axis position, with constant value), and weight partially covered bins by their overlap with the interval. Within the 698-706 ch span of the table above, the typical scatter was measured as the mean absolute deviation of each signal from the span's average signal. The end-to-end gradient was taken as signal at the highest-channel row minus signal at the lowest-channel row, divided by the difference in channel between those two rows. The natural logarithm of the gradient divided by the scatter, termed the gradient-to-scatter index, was -0.84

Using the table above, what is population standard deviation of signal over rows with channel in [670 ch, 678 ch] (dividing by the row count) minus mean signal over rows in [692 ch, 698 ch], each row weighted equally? -12.6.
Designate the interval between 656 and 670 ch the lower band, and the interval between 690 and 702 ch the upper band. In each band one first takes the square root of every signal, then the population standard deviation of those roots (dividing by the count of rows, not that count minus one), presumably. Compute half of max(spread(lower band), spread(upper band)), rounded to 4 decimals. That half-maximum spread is 0.0084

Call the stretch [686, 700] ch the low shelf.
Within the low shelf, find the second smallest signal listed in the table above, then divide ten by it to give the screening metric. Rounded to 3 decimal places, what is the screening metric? 0.805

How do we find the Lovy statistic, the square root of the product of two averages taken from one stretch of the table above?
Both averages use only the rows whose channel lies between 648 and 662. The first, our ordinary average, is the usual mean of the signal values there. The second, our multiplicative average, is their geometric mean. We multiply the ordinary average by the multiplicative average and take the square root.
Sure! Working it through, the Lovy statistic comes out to 11.9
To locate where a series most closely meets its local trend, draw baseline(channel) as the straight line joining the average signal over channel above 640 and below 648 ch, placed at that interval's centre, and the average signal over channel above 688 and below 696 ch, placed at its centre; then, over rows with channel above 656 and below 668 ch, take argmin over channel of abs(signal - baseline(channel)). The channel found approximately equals 659.0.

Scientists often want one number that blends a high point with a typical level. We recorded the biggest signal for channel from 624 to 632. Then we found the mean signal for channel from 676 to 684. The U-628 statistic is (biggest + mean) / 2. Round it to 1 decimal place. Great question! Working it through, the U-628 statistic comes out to 12.1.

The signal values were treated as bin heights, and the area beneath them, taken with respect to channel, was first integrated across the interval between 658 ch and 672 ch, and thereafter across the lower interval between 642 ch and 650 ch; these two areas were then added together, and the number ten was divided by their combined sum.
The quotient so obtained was 0.038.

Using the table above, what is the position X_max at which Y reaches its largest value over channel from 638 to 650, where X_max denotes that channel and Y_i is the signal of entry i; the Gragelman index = 643.0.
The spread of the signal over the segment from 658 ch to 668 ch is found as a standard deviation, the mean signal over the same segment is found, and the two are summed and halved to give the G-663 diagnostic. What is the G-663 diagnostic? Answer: 6.2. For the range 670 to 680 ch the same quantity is 6.2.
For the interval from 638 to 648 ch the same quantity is 5.9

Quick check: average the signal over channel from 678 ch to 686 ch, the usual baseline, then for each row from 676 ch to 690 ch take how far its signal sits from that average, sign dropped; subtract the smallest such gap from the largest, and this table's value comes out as 0.290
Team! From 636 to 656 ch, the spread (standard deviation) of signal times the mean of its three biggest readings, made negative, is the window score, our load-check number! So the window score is -1.7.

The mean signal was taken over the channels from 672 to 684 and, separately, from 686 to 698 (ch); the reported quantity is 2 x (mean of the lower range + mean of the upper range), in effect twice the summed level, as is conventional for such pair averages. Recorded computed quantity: 49.62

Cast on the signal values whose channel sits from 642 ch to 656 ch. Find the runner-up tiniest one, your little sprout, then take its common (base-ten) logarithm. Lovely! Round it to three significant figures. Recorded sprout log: 1.06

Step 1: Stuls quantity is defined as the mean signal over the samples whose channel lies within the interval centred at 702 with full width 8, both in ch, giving 13.1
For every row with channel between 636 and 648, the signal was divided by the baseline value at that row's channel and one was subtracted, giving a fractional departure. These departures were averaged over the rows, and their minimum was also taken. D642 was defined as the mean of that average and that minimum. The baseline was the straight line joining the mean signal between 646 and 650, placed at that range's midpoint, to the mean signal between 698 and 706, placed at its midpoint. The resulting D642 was 0.022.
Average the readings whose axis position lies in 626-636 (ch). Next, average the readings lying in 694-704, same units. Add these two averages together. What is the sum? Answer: 24.8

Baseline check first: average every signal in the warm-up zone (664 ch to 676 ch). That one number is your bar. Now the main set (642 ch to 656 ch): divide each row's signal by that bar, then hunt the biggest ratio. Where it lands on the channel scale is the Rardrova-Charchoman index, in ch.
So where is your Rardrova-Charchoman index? 655.0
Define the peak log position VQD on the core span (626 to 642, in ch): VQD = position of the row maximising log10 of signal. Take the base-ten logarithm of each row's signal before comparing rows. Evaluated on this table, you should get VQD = 631.0 ch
